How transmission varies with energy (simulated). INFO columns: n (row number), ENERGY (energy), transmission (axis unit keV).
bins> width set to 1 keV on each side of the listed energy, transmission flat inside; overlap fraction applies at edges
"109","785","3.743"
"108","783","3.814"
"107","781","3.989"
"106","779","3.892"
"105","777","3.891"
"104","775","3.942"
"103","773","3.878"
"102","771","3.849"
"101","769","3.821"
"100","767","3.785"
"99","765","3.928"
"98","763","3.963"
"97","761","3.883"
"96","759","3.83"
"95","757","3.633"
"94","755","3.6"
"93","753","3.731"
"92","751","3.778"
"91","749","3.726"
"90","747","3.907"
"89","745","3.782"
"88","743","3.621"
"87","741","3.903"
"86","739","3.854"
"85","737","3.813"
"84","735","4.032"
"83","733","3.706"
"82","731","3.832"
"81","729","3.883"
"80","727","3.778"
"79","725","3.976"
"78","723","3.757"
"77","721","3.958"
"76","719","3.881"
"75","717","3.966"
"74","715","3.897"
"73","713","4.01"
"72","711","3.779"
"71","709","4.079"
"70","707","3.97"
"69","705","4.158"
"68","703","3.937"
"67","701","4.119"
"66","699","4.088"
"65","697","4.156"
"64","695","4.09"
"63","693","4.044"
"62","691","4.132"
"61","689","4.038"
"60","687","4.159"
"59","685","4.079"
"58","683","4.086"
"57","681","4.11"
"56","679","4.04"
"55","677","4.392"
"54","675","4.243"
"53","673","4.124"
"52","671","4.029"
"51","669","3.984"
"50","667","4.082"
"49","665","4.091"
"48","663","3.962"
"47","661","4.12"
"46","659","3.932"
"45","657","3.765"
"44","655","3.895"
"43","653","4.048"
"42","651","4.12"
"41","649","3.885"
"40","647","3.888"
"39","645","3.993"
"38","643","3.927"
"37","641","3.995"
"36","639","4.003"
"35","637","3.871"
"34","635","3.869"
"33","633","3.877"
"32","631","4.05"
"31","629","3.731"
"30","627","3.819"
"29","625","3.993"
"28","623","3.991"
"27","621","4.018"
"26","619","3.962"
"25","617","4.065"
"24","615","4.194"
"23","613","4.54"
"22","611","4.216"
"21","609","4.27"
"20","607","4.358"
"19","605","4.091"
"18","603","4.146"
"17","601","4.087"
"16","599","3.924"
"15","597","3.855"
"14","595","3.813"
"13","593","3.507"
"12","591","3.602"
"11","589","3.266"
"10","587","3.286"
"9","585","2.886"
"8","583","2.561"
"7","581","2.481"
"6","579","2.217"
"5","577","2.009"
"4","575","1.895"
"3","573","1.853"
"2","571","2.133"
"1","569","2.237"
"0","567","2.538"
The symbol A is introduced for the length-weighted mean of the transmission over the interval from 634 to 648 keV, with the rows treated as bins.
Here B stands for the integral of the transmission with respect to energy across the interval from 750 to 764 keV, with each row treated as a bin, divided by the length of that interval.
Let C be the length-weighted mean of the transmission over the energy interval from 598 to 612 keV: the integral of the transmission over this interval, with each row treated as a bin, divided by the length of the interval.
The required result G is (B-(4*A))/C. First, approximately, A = 3.94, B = 3.77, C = 4.16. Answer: -2.88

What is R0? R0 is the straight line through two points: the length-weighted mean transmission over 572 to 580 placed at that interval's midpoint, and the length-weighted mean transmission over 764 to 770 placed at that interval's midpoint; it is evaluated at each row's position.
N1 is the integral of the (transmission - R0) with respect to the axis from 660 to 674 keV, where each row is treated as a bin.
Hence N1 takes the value 17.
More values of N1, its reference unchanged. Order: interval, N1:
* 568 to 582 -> 2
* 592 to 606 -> 24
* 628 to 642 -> 19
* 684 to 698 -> 14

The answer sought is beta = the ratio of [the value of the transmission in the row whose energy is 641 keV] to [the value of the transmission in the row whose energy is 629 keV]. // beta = 1.07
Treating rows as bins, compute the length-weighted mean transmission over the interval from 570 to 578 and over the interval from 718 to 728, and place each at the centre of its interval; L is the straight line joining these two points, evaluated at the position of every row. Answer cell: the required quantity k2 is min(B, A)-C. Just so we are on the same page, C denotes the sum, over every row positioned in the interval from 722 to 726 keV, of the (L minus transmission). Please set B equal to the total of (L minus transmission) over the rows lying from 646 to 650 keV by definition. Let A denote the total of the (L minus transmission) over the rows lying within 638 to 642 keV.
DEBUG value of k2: -2.4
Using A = -2.4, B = -1.9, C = 0.0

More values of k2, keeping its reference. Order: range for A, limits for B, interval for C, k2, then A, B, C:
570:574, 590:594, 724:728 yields -2.8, -0.1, -2.7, 0.1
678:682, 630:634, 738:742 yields -2.9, -1.5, -2.5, 0.4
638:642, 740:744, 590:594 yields 0.3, -2.4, 0.7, -2.7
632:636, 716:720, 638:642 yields 0.1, -2.3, -0.2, -2.4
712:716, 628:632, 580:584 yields -1.5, -0.4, -2.4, -0.9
